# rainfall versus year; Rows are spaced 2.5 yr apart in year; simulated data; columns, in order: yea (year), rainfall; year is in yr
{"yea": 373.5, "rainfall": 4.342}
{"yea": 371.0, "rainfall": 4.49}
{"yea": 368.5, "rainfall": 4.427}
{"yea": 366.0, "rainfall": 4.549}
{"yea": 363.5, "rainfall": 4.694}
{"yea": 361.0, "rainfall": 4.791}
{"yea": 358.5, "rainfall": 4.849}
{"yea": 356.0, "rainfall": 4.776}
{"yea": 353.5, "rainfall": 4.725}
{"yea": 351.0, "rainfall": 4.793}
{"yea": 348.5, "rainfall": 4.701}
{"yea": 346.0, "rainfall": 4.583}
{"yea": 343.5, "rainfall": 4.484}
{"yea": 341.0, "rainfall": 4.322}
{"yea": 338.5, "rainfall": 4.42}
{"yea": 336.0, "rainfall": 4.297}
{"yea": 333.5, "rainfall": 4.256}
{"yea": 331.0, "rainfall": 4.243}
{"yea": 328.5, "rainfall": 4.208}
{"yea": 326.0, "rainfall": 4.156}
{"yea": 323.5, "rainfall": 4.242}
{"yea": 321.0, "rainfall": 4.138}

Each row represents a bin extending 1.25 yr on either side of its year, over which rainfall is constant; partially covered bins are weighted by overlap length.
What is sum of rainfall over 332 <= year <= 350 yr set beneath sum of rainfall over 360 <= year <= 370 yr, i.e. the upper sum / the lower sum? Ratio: 0.6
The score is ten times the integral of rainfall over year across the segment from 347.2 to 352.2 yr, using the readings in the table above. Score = 237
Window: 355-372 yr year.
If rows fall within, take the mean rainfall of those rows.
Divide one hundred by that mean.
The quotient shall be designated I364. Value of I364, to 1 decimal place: 21.5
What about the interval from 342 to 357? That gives 21.4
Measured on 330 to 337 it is 23.4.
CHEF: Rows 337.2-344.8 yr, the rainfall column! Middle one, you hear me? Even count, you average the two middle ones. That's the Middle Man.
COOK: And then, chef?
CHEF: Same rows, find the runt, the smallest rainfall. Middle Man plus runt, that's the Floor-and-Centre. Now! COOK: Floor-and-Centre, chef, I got 8.74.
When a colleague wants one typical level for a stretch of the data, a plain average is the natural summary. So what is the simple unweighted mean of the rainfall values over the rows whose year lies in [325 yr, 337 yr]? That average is 4.23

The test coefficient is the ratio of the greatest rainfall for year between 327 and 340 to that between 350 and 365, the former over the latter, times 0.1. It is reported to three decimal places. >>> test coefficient 0.091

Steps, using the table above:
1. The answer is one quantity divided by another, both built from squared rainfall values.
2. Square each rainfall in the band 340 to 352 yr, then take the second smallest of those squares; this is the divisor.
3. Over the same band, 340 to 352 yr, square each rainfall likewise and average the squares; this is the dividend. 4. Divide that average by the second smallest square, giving 1.04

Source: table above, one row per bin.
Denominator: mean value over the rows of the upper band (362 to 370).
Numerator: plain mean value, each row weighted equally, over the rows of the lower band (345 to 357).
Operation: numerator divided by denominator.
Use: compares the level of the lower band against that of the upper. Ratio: 1.03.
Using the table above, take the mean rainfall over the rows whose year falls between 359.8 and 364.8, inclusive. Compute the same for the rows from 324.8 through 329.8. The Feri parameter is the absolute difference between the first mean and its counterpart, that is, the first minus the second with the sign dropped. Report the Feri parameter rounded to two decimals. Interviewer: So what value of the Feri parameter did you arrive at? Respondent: 0.56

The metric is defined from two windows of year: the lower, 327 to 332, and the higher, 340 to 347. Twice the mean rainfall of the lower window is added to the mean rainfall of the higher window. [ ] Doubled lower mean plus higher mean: 12.9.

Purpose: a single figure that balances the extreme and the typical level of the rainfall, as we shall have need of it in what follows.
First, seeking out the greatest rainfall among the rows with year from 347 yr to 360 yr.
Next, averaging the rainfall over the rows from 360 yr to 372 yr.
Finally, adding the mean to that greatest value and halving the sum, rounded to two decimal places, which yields 4.72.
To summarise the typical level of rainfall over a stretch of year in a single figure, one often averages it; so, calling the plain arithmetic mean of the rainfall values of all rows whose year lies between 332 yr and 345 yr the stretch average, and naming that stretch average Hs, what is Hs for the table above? 4.36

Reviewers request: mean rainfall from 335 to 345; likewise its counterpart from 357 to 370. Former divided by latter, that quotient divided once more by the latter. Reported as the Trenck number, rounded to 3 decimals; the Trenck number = 0.202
